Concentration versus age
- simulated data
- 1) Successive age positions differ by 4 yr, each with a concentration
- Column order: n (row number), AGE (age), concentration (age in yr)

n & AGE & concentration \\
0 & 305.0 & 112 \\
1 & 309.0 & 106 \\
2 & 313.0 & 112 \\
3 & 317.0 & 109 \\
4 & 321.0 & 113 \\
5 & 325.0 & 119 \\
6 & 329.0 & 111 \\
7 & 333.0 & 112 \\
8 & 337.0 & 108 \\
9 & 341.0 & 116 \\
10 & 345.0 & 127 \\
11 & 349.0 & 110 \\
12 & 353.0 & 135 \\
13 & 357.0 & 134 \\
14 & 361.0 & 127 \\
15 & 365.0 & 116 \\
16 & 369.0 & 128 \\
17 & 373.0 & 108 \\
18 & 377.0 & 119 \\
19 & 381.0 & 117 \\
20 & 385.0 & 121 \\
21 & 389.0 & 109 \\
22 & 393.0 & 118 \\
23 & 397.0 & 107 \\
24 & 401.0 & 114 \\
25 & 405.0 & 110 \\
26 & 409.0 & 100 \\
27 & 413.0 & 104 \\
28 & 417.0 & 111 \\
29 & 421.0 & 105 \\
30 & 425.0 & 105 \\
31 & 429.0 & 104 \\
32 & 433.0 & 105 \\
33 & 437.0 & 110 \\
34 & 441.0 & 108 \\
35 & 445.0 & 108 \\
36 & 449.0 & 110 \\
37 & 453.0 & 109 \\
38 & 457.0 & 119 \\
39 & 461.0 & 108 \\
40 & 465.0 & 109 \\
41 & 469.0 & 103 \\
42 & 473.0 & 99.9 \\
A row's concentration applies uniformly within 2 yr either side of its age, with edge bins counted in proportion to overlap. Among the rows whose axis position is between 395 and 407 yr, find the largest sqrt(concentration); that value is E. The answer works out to 10.7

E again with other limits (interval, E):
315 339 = 10.9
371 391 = 11.0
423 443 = 10.5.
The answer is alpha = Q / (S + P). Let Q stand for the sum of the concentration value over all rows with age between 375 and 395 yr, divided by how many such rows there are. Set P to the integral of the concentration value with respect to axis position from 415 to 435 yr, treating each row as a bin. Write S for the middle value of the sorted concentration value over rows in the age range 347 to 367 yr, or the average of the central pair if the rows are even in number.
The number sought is 0.052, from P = 2120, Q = 117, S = 127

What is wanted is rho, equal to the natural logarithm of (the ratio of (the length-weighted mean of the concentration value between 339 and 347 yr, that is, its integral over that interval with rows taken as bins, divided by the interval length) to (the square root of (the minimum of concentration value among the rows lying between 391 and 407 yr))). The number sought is 2.46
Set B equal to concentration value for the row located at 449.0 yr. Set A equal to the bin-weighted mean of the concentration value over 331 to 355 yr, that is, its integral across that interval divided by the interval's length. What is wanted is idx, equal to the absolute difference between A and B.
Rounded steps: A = 118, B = 110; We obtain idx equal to 8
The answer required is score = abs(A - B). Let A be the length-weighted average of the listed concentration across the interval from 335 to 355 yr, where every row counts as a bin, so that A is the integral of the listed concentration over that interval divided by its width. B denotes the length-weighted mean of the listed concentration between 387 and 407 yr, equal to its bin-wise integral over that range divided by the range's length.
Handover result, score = 8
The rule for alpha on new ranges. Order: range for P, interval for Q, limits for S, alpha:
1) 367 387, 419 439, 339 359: 0.042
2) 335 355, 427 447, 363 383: 0.043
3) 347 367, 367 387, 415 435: 0.046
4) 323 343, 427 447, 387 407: 0.045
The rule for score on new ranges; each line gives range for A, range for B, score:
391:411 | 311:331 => 3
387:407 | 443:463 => 1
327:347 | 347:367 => 10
